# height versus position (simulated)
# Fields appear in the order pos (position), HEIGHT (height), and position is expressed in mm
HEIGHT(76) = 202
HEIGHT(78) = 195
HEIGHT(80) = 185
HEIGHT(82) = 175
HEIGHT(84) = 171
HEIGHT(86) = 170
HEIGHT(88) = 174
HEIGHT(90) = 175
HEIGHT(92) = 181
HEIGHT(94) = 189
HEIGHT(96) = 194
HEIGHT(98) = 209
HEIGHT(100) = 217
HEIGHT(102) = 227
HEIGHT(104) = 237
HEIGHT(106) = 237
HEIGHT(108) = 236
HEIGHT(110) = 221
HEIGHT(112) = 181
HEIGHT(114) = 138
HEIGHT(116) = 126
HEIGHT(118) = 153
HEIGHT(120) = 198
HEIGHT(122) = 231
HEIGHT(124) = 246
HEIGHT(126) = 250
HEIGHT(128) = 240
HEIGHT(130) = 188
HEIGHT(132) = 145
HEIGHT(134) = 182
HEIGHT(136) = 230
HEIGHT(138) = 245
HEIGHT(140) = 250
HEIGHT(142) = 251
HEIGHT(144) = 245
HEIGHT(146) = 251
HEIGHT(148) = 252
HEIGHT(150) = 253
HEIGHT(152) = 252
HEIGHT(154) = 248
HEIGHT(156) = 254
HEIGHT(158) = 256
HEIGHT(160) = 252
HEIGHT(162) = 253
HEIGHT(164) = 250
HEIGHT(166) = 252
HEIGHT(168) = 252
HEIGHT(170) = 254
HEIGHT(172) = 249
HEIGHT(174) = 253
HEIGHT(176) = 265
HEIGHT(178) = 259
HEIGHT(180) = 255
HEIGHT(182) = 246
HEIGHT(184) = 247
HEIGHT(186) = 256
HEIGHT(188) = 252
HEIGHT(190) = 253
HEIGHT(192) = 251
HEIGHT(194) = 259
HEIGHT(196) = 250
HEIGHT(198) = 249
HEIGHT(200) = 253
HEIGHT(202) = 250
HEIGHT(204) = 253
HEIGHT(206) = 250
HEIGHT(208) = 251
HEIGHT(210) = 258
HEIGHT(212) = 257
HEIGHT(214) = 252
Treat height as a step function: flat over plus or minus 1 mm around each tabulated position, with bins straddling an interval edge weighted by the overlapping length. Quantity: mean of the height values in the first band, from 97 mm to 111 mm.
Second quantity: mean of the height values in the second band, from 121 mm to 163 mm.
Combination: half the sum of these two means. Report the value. 232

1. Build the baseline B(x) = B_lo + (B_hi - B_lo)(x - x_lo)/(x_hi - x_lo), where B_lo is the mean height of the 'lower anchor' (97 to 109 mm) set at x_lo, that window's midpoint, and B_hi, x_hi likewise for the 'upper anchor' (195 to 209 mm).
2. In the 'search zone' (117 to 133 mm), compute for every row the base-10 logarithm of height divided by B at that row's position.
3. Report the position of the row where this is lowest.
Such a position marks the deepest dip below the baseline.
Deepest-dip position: 132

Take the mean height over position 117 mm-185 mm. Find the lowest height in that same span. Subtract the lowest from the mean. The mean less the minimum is 93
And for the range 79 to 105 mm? 23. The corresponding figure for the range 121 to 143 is 78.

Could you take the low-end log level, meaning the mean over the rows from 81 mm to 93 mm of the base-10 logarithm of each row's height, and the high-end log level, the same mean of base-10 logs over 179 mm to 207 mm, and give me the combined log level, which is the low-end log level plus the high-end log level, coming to 4.64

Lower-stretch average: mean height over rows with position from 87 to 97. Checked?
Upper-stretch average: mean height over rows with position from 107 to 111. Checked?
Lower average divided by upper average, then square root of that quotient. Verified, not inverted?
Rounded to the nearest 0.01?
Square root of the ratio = 0.89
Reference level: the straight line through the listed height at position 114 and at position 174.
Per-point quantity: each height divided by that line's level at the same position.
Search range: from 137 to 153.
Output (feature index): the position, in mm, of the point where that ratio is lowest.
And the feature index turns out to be 152 mm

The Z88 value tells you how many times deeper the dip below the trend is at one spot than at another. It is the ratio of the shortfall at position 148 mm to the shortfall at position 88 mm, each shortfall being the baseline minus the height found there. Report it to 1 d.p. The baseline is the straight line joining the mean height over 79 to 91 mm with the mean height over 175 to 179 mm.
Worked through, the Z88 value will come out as -4.5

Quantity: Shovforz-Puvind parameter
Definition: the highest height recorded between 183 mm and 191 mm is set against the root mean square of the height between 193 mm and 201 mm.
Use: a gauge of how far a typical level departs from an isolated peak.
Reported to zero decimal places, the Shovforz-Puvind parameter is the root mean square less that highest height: -3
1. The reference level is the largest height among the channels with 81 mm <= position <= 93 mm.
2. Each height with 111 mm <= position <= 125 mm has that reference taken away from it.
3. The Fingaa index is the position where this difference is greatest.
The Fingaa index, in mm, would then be 124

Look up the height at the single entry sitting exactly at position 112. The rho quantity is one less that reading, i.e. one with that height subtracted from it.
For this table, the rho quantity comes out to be -180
